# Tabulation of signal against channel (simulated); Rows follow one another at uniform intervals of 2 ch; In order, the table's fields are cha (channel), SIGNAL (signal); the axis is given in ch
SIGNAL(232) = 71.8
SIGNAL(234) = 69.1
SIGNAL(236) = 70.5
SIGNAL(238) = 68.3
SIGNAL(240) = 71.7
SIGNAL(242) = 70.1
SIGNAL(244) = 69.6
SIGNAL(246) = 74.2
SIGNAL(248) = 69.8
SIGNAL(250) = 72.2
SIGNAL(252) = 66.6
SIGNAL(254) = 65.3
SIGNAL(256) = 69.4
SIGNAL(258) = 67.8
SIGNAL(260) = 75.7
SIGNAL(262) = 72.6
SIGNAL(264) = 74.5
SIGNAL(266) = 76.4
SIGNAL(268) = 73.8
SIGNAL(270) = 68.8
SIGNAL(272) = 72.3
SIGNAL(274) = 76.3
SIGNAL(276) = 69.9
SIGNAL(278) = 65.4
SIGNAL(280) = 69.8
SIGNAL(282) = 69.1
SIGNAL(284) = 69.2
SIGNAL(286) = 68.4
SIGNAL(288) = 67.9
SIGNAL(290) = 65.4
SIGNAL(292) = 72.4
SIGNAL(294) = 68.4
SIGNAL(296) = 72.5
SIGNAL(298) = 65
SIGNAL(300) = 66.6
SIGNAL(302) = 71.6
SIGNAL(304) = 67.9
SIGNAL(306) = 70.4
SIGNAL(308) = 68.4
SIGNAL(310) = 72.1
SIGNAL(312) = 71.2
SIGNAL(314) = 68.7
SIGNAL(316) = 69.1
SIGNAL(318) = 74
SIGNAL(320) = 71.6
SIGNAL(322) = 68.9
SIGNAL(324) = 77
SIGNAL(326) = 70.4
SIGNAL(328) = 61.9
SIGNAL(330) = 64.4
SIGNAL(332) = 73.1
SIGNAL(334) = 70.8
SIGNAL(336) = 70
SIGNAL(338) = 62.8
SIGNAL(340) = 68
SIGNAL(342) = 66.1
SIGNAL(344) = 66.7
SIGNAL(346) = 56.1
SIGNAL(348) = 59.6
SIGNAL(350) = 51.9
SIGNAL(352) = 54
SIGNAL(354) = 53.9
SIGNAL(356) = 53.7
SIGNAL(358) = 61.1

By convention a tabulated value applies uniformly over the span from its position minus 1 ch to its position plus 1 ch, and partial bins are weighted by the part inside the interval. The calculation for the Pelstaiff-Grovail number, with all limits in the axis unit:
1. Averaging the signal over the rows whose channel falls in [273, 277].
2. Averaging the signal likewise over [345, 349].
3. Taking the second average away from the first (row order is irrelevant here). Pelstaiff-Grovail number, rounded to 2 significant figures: 15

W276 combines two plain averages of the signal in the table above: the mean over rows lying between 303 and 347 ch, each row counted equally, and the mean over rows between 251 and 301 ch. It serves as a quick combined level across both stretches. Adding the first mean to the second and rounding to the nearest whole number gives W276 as 139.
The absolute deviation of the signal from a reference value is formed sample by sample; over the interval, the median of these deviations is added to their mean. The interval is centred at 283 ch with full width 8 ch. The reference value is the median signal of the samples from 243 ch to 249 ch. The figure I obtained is 1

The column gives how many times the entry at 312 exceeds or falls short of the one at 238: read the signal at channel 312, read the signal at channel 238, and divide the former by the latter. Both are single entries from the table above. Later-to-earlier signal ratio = 1.04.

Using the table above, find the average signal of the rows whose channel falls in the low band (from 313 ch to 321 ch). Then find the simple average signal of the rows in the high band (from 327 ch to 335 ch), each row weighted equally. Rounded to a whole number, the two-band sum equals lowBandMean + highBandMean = 138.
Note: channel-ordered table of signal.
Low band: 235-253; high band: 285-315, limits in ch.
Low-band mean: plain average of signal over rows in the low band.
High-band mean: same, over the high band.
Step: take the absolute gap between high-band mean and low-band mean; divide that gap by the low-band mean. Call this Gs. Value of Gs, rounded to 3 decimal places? 0.017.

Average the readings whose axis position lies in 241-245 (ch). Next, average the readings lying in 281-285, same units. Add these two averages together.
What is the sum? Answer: 139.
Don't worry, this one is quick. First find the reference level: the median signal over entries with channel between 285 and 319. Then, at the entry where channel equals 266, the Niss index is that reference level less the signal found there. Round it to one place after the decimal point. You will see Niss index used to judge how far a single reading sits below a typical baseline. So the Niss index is -7.7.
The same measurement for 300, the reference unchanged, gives 2.1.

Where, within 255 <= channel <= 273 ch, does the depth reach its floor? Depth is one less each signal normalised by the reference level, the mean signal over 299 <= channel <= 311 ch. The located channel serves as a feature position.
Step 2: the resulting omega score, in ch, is 266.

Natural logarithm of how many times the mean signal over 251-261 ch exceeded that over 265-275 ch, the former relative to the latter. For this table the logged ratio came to -0.06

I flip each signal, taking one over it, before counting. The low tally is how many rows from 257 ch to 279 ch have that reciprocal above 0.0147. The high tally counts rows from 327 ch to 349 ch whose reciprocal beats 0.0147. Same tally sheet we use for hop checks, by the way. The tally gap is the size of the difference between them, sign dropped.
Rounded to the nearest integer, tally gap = 6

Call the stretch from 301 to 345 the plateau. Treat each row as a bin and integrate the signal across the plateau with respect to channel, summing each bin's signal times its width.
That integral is 3050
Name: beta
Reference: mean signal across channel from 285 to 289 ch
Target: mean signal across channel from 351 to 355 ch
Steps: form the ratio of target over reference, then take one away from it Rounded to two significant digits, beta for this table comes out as -0.21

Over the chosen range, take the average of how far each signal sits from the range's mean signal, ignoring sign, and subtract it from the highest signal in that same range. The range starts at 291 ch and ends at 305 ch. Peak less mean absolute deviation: 70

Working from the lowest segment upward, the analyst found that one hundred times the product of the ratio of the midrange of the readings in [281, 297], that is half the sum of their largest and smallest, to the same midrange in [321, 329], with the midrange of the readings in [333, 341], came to 6632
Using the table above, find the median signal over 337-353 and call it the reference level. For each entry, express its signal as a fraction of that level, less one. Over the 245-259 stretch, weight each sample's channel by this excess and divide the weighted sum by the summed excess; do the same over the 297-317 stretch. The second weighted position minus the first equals 56.7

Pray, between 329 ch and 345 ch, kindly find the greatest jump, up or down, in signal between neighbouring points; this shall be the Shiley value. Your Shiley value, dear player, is 9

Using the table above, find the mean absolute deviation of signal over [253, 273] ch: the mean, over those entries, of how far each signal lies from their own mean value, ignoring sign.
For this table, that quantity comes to 3.1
